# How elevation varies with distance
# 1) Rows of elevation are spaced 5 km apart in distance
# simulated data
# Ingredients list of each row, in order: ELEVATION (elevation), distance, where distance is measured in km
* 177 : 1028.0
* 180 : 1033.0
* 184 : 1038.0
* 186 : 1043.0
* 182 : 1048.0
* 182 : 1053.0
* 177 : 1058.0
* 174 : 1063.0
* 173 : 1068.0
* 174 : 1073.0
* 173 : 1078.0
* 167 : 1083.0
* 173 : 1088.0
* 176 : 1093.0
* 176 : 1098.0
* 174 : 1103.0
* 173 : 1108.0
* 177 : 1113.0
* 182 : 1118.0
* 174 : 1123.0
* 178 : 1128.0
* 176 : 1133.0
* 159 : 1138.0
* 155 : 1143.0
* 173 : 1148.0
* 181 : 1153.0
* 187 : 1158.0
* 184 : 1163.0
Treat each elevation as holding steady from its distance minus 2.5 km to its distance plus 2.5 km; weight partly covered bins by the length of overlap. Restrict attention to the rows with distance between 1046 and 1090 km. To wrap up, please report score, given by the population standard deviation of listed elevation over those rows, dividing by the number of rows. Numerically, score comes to 4.5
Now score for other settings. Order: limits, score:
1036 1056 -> 1.7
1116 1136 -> 3.0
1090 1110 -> 1.3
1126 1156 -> 9.8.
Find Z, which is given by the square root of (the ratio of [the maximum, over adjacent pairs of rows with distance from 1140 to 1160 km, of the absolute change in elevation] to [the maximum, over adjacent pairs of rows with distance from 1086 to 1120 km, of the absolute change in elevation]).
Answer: 1.9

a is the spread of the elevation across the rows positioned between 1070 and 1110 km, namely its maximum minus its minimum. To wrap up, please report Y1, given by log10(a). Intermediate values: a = 9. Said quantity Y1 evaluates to 0.95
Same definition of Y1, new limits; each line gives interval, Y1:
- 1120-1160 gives 1.51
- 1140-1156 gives 1.41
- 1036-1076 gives 1.11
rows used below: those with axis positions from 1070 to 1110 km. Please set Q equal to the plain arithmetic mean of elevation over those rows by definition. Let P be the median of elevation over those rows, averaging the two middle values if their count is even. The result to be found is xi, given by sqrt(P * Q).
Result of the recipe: 173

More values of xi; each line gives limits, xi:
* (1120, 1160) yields 174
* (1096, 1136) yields 176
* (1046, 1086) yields 175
